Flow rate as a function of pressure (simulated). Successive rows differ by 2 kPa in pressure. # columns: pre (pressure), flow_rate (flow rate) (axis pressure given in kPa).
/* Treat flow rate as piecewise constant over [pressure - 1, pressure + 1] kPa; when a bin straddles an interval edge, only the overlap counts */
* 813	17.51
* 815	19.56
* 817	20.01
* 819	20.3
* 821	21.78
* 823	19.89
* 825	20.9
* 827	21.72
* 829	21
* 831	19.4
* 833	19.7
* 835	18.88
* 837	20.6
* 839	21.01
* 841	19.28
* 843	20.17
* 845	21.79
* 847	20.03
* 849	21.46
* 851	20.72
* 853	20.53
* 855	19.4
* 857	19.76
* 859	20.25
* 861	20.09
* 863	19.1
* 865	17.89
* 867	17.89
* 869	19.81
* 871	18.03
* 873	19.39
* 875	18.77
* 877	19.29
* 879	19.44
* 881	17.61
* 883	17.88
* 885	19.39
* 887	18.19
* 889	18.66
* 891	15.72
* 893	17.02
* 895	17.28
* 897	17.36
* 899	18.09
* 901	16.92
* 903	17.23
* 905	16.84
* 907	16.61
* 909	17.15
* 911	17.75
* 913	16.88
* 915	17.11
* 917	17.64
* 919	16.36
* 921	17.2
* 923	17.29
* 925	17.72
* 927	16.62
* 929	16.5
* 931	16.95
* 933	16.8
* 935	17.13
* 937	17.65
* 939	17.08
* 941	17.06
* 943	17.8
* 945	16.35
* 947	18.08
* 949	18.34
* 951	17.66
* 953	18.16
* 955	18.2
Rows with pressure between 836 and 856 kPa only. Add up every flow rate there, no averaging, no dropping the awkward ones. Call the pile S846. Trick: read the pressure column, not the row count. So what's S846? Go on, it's 205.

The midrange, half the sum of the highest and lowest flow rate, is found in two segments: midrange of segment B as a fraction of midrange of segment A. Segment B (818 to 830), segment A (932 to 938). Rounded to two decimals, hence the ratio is 1.21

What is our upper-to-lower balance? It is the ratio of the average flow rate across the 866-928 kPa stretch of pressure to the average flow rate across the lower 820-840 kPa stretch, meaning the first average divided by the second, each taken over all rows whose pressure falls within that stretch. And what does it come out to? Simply 0.865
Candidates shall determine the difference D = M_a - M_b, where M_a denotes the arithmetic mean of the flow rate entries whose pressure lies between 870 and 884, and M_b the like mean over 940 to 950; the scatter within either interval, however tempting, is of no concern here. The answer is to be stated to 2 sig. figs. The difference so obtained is 1.1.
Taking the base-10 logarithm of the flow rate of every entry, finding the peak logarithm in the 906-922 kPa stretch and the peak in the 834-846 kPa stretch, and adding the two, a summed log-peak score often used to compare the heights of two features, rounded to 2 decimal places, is 2.59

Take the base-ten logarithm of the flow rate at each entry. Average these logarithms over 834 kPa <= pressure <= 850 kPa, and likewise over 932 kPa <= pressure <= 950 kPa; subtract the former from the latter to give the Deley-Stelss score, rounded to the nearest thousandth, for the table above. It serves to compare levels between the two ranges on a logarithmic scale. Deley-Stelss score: -0.070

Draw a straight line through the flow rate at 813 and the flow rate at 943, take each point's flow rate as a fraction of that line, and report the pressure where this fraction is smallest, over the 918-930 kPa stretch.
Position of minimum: 919 kPa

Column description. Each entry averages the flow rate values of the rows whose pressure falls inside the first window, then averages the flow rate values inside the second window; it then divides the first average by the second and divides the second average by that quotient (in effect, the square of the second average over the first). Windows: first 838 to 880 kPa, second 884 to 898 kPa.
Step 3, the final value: 15.8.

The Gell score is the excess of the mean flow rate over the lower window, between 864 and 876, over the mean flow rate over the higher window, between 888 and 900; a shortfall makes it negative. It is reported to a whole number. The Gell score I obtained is 1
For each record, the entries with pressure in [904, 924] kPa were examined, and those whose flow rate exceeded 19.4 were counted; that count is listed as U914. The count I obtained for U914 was 0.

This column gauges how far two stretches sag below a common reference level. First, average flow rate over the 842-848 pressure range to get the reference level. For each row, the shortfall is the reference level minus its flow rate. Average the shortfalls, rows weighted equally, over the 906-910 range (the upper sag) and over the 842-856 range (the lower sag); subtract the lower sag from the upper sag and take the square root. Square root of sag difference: 1.9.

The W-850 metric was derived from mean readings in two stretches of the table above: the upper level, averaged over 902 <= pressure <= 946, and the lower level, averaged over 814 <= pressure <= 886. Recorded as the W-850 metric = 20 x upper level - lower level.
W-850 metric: 322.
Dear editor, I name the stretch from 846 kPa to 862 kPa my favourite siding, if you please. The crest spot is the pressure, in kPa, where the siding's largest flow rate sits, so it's 849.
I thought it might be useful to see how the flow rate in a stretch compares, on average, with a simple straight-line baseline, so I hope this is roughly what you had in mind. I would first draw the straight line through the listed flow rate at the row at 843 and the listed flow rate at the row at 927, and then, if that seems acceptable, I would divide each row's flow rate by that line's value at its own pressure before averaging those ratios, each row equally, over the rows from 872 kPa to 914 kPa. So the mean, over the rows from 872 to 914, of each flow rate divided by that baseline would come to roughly 0.985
